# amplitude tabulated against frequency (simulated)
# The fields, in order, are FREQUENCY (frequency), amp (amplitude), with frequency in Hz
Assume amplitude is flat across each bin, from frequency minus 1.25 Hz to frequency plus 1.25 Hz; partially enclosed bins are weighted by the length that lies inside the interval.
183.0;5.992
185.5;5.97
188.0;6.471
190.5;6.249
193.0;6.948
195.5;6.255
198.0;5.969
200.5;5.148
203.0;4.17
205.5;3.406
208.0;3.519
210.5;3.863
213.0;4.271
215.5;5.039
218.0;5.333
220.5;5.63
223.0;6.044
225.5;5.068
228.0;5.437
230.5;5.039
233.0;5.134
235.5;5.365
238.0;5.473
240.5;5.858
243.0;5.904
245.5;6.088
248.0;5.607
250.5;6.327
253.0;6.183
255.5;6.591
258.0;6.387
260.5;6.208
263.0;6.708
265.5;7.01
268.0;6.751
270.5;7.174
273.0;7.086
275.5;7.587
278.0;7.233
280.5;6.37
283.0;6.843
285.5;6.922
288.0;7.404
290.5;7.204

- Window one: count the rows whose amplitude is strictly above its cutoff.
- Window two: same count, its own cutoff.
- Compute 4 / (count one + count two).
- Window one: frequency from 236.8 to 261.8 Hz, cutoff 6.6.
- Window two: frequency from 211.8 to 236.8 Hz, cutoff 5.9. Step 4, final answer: 4.0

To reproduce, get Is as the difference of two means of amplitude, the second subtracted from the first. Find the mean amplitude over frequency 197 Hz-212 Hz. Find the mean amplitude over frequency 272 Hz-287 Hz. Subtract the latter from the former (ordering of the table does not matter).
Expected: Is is -2.7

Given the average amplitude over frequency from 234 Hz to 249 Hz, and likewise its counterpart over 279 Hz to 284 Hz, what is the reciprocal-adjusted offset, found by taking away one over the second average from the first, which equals 5.56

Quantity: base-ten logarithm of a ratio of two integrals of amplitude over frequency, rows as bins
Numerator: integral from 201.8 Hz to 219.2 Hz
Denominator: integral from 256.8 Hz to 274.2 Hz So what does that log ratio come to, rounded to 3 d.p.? -0.204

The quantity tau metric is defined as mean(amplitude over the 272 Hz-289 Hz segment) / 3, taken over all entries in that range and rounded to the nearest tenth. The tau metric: 2.4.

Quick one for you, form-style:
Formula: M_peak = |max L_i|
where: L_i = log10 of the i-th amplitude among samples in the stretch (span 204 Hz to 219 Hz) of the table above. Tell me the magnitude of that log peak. 0.73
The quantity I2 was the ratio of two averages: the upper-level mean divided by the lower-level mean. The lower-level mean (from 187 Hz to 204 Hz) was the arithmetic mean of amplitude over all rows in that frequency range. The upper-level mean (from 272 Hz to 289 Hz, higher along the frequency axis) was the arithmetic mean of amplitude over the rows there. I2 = 1.20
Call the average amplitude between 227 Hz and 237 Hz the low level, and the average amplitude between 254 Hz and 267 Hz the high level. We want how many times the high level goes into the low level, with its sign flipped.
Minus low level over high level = -0.80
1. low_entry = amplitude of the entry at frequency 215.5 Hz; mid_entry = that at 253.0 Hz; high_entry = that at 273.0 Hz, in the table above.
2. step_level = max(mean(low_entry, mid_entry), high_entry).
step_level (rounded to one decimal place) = 7.1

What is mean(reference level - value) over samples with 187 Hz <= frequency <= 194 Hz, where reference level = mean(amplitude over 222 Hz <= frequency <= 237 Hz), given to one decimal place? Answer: -1.2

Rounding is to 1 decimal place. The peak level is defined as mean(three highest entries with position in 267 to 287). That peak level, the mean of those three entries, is 7.3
